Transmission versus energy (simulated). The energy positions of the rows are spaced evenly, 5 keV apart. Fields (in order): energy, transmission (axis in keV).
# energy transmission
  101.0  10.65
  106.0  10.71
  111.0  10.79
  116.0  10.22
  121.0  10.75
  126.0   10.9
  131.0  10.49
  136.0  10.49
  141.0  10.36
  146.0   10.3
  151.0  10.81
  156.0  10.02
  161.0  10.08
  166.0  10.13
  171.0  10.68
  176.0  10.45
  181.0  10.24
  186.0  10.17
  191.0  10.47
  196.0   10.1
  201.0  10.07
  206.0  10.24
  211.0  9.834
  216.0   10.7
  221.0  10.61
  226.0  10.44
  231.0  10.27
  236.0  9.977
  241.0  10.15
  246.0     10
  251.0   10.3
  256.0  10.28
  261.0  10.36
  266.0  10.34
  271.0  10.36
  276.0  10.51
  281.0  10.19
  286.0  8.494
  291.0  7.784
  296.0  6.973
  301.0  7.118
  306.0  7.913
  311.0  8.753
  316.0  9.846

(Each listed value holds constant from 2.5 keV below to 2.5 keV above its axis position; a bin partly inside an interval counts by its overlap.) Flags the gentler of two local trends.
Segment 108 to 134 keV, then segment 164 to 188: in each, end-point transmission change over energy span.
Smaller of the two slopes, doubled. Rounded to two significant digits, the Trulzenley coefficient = -0.030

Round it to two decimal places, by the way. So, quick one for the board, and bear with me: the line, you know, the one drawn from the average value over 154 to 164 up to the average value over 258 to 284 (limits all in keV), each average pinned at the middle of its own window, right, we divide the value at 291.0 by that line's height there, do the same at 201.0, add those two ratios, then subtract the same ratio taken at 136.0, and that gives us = 0.69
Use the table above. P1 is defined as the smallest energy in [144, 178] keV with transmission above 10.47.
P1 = 151.0 keV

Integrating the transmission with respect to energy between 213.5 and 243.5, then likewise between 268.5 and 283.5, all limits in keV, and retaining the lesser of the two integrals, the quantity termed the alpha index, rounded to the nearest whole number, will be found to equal 155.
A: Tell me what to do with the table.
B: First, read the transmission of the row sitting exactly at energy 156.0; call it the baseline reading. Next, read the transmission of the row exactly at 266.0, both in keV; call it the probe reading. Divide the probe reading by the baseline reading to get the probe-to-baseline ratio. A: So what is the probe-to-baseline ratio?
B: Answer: 1.03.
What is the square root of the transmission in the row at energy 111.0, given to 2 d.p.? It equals 3.28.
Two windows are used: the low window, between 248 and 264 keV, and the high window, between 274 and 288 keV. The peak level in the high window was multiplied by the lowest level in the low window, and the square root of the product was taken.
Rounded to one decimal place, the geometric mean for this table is 10.4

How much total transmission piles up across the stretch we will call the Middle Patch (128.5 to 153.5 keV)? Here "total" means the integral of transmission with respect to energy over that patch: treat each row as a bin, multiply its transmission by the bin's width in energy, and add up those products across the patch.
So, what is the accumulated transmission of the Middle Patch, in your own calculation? 262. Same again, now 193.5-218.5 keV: 255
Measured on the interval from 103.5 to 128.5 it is 267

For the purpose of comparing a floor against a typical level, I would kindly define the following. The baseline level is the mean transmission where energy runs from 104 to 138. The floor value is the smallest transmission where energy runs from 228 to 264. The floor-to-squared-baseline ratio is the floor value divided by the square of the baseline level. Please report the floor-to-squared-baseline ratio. 0.088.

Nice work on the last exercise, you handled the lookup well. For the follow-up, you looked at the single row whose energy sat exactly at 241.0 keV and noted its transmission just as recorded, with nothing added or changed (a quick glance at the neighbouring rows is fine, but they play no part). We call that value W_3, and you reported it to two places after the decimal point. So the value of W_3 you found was 10.15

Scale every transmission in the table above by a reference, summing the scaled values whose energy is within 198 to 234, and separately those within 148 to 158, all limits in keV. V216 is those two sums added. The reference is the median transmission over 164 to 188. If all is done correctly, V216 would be 9.1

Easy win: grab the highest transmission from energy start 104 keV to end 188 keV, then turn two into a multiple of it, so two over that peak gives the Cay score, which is 0.183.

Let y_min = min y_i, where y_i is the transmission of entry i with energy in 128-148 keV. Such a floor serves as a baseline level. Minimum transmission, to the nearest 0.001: 10.300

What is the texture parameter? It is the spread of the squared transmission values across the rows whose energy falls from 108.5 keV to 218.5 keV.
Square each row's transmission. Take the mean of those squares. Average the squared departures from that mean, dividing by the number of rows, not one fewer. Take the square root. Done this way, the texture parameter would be 6.1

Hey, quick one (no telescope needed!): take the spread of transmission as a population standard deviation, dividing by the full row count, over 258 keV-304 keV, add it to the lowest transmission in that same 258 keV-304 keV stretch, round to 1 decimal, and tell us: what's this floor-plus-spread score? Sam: 8.4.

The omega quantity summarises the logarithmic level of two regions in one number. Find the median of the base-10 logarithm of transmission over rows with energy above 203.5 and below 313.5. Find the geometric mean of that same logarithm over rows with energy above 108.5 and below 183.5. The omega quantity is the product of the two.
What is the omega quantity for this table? 1.028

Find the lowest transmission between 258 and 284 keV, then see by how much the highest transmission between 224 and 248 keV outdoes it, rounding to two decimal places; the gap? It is 0.25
